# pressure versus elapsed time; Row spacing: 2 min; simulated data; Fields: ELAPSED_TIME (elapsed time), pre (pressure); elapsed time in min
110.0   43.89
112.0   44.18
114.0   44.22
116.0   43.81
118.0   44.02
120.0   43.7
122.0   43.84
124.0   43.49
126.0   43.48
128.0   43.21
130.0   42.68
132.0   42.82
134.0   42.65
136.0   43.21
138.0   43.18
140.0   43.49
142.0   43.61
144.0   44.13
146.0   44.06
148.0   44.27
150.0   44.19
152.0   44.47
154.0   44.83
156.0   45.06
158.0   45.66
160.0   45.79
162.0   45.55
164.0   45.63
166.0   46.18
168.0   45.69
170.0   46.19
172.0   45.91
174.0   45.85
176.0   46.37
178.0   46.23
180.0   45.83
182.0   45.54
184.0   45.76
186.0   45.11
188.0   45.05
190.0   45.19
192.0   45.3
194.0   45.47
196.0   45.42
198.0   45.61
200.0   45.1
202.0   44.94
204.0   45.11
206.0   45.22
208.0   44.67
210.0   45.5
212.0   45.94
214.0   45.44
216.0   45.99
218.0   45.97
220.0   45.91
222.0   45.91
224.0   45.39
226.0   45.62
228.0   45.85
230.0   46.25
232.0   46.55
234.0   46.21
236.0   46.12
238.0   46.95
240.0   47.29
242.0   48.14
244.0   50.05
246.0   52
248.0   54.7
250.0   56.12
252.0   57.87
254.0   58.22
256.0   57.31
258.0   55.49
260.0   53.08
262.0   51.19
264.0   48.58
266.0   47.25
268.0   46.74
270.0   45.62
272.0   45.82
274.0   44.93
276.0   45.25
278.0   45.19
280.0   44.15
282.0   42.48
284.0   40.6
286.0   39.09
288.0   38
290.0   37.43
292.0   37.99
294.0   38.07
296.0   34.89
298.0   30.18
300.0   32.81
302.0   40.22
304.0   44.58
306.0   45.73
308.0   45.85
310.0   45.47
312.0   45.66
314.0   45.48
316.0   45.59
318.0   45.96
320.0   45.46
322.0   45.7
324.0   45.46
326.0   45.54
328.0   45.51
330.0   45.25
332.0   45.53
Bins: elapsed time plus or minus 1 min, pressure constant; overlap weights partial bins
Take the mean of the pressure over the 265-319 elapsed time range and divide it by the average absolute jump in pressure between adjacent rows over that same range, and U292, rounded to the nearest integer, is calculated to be 30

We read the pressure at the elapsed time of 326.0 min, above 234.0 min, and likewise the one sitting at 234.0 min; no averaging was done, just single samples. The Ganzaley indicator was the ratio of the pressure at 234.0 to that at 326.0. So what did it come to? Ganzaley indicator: 1.01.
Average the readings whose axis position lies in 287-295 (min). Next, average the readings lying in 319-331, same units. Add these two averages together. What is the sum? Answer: 83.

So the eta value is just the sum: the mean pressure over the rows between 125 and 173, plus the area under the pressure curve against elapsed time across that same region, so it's 2176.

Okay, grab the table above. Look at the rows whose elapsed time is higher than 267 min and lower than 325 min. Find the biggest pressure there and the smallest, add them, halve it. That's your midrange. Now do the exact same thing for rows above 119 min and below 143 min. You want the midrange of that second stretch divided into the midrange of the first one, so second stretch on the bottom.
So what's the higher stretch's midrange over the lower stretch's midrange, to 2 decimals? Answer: 0.89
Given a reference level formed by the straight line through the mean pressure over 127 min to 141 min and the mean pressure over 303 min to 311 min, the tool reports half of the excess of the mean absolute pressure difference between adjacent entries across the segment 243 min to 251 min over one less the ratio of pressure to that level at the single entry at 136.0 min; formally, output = 1.0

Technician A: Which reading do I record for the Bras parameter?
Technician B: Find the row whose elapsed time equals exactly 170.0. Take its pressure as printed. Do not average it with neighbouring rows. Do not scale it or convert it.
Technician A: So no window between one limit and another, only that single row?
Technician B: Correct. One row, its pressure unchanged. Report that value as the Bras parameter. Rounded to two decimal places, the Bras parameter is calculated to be 46.19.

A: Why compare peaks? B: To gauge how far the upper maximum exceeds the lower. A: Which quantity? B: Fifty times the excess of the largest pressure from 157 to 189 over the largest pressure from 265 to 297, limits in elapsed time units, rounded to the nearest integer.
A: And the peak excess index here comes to -44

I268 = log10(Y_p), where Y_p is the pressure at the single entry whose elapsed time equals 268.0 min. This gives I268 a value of 1.67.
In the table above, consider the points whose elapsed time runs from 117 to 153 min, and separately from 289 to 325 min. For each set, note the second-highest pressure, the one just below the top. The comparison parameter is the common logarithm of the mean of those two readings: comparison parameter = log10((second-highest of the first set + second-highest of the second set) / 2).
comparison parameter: 1.654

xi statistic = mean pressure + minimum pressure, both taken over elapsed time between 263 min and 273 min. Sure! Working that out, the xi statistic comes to 92.4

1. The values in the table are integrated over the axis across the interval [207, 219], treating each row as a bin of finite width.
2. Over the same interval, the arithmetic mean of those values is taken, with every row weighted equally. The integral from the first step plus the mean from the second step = 593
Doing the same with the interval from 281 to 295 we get 586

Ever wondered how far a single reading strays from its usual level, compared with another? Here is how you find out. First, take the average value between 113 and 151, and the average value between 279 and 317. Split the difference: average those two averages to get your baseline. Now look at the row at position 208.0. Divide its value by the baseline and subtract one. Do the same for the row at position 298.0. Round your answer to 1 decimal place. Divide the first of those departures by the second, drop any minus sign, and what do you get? 0.2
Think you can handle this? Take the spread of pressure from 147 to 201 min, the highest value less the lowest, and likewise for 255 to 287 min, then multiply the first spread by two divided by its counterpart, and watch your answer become 0.24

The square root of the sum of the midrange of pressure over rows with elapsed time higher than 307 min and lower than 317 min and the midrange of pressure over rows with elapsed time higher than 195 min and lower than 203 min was 9.54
